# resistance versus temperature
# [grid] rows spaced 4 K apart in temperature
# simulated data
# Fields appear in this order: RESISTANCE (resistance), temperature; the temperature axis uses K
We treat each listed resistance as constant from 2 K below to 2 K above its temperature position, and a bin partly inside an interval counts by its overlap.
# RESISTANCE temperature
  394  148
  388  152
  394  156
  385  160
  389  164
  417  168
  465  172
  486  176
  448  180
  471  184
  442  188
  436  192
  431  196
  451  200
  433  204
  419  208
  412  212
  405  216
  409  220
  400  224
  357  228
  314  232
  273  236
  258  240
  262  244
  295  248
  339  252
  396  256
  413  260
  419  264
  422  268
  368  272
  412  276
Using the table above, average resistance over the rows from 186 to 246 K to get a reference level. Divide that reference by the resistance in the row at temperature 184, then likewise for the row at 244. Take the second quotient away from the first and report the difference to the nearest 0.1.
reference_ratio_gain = -0.6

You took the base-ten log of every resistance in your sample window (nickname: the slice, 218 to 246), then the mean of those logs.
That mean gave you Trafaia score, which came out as 2.50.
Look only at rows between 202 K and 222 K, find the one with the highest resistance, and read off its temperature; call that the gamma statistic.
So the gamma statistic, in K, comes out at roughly 204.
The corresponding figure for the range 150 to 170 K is 168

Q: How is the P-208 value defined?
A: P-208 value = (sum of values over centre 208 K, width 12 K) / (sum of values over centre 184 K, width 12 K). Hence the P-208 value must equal 0.93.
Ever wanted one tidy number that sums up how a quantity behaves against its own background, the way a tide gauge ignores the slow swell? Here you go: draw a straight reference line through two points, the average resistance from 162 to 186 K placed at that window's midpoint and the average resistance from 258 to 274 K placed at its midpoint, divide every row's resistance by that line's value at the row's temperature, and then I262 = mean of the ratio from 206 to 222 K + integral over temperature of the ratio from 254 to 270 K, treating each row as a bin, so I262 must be 17.2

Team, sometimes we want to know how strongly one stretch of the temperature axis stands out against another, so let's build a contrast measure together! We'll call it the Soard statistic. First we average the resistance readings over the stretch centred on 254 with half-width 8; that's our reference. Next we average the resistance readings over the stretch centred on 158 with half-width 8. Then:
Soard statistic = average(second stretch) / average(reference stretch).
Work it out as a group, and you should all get 1.08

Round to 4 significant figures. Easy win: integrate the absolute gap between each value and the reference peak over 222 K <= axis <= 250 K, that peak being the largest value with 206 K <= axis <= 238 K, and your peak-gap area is 3096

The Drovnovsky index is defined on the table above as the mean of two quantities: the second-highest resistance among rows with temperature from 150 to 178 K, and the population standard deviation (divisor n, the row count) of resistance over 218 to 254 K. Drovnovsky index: 259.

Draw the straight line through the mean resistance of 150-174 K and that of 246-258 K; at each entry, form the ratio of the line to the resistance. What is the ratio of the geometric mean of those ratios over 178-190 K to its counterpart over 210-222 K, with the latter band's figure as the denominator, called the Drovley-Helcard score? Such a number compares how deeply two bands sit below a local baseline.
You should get 0.96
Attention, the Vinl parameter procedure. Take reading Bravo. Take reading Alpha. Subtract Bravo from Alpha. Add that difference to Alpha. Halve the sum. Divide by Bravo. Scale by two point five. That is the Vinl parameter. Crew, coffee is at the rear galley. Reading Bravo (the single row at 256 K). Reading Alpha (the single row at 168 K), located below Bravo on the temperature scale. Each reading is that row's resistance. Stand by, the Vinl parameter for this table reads 1.38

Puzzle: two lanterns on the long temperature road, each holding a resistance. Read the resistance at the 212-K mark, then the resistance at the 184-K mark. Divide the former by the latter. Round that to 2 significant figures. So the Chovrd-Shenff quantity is 0.87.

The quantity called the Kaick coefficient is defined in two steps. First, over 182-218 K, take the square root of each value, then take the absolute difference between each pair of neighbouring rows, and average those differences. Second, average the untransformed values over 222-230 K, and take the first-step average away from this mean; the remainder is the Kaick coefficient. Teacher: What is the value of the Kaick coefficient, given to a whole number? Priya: 378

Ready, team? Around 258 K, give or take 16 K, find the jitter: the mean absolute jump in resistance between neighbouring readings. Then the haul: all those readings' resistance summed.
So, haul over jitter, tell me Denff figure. 95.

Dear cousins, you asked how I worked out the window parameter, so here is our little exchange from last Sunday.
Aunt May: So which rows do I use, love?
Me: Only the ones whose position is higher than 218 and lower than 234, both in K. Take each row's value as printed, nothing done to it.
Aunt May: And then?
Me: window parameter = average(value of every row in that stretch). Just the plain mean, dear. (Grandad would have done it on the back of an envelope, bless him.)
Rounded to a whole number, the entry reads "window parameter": 370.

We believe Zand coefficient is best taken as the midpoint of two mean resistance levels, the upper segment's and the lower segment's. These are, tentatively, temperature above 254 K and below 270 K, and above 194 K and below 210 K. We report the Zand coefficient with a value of 423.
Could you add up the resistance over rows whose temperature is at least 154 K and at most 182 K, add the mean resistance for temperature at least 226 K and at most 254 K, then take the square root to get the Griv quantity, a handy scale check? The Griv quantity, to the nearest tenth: 57.3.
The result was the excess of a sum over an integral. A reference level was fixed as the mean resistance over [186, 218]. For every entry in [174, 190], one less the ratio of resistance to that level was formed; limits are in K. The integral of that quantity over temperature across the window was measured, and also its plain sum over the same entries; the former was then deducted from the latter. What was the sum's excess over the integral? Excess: 0.9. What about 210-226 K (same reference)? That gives -0.6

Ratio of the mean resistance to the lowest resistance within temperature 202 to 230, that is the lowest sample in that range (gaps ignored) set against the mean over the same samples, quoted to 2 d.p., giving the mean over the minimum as 1.13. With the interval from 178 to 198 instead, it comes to 1.03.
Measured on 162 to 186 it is 1.15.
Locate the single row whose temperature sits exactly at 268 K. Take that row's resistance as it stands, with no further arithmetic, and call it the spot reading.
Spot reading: 422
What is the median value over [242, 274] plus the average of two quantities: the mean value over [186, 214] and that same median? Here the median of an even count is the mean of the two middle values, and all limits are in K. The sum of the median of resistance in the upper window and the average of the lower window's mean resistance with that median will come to 789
